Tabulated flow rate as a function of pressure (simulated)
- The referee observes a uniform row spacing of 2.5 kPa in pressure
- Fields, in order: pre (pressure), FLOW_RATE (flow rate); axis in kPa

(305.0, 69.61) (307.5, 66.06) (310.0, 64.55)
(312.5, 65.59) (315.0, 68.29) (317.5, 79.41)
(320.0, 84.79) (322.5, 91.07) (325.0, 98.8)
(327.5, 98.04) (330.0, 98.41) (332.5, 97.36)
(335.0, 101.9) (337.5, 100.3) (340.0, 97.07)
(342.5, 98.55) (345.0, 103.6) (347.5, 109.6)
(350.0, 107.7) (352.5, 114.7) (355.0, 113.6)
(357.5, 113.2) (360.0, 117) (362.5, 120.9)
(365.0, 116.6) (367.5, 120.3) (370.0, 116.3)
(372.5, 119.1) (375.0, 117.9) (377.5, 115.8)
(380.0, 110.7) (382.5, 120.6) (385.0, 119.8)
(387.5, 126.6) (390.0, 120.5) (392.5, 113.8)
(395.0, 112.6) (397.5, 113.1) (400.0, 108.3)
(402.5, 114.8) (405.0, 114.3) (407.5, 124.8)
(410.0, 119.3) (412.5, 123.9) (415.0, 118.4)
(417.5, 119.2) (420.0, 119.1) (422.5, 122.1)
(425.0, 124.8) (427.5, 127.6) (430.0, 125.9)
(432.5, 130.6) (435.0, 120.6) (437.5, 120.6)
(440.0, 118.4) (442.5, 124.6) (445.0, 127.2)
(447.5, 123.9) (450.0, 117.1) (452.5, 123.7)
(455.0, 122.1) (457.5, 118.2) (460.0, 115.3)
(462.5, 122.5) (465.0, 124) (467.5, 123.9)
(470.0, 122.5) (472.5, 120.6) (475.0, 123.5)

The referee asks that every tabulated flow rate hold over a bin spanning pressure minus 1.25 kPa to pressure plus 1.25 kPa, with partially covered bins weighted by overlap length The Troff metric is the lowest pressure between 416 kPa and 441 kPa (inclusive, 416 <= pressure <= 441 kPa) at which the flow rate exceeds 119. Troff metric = 417.5 kPa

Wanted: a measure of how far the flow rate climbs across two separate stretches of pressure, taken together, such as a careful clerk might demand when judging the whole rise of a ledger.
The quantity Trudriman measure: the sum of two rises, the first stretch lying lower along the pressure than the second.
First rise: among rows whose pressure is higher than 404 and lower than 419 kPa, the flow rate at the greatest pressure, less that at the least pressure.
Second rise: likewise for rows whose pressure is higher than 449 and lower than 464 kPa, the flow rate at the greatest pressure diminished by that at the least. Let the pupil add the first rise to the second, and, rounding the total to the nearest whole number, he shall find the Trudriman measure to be 10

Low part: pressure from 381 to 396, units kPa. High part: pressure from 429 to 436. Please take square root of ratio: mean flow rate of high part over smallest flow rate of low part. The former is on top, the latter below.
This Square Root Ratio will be 1.06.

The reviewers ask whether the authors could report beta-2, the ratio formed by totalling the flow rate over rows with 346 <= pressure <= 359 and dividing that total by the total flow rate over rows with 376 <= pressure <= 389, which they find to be 0.94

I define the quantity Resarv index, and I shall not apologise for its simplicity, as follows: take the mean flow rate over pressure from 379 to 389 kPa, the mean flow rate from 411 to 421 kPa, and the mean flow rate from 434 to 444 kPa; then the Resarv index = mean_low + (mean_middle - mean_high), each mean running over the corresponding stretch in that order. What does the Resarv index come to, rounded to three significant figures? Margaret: 119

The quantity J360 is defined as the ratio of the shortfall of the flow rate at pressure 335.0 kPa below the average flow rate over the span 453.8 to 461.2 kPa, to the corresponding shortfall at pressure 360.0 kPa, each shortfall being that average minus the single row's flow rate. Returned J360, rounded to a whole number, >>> 11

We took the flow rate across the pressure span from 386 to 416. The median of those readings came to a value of 117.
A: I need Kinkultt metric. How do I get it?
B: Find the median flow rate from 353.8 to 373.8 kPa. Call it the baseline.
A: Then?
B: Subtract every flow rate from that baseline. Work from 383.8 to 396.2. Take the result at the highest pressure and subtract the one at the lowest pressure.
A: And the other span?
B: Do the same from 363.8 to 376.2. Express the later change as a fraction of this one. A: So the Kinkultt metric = -5.5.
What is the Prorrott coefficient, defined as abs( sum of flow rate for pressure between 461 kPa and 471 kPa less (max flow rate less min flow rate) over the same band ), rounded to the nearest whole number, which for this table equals 491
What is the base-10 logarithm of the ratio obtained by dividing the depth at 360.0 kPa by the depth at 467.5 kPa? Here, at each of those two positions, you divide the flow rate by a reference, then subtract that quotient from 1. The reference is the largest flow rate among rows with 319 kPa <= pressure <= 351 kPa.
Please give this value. -0.3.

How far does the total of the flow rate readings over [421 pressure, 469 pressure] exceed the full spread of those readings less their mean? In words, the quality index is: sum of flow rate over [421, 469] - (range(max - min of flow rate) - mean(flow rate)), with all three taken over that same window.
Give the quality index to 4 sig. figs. 2441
